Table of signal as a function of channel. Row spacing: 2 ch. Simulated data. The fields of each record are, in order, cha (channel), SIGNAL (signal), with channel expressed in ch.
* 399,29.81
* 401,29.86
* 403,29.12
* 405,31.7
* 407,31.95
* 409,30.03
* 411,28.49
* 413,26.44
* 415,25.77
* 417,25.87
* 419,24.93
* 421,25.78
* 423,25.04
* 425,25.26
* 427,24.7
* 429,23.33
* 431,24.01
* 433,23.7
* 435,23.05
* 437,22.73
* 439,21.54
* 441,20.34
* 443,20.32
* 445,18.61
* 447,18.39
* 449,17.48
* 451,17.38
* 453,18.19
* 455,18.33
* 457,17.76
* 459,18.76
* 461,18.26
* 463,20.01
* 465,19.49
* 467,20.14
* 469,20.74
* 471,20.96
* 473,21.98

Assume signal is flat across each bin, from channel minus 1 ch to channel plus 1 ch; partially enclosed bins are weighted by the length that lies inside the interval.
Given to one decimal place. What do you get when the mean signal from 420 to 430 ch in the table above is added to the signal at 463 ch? 44.8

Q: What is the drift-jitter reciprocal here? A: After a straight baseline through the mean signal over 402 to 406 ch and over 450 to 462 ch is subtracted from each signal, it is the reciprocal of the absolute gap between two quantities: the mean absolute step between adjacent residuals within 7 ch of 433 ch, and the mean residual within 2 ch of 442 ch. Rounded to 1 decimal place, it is 0.6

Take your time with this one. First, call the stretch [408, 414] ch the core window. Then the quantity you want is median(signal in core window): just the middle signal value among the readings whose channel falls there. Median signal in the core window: 28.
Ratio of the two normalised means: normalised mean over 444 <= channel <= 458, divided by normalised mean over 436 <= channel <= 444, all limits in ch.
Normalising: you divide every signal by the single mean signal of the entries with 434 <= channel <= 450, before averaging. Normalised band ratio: 0.85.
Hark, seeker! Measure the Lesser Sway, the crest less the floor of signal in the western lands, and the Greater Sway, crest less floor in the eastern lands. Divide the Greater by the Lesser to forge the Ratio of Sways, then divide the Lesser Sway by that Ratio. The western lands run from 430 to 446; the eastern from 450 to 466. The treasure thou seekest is 11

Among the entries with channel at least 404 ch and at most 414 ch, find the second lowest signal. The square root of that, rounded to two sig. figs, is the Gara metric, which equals 5.3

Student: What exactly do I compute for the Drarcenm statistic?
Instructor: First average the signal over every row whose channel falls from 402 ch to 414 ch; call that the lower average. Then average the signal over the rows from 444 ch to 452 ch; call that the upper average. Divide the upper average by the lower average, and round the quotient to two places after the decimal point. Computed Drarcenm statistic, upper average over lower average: 0.61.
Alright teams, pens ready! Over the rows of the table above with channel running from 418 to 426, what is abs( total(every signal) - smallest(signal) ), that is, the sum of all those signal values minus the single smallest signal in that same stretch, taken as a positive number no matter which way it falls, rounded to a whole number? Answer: 76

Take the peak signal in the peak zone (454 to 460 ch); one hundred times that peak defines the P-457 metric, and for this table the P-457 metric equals 1876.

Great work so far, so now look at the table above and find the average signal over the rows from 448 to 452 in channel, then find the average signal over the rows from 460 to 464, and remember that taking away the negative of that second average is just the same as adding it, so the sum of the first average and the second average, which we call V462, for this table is 37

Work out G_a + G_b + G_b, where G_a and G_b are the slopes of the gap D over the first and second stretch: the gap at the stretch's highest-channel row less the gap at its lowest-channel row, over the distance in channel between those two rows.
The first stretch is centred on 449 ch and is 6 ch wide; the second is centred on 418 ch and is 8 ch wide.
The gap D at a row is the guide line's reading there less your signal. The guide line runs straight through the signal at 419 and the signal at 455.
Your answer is -0.3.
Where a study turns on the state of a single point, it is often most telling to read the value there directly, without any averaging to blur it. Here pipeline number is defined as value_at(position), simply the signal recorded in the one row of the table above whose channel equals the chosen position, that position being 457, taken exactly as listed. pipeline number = 17.76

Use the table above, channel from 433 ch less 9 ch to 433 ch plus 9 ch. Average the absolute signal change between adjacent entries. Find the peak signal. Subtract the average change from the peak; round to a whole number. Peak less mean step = 24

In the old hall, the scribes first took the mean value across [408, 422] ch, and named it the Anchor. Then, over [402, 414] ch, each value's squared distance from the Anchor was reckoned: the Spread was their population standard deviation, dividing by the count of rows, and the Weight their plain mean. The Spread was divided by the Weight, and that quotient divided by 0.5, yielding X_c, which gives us 1.8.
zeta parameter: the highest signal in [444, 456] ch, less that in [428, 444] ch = -5.4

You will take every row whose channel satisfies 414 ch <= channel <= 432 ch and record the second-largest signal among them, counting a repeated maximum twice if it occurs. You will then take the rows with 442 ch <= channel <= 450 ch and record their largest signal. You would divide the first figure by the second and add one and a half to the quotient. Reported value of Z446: 2.8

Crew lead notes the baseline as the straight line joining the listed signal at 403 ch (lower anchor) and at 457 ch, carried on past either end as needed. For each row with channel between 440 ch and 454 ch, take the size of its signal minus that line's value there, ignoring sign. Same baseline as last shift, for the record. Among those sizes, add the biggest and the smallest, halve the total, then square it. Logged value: 1.4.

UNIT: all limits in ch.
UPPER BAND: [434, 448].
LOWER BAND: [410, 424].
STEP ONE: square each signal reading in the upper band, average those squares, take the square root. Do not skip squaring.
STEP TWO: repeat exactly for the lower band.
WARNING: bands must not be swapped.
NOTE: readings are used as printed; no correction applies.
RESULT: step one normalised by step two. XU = 0.80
